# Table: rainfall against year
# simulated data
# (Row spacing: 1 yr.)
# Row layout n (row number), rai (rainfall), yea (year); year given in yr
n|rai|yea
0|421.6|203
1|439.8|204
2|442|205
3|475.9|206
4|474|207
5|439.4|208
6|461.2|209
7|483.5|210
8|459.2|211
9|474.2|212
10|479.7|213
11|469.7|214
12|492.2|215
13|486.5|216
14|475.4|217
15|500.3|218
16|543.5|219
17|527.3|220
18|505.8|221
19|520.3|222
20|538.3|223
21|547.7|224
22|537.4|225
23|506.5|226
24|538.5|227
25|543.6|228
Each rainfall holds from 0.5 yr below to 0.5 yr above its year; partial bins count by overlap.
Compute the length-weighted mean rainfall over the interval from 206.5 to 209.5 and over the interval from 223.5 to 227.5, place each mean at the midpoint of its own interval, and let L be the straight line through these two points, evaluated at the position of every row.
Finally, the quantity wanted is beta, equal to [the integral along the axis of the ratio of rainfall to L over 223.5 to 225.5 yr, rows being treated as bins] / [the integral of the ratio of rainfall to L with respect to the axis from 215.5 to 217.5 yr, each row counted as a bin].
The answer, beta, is 1.06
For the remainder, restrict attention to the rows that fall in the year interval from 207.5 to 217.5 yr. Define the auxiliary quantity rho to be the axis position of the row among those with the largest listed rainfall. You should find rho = 215 yr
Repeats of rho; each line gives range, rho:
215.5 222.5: 219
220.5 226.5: 224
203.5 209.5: 206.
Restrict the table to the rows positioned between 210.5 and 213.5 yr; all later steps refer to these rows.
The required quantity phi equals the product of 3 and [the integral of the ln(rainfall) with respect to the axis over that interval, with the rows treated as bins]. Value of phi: 55.4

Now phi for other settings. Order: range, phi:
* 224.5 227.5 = 56.4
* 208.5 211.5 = 55.3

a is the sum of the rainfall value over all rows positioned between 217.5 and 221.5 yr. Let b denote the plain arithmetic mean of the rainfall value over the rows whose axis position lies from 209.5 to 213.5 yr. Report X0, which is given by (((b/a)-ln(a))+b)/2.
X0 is 233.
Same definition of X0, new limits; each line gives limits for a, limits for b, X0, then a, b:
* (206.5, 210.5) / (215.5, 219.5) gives 247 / 1858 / 501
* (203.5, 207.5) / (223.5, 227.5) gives 263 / 1832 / 533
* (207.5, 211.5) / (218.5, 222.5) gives 258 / 1843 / 524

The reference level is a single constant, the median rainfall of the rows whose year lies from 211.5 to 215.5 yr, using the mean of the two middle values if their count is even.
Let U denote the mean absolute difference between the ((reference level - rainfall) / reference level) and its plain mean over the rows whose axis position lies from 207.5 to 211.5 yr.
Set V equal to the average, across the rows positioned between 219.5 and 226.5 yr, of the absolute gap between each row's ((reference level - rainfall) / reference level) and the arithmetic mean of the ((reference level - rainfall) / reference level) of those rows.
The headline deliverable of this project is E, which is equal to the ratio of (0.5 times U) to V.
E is 0.44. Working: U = 0.024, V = 0.028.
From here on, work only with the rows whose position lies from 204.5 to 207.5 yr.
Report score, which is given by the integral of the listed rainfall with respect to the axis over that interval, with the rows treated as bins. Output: 1392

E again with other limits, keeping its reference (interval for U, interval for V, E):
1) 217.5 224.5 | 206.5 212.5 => 0.62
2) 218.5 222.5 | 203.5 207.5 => 0.33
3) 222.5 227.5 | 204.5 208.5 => 0.32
